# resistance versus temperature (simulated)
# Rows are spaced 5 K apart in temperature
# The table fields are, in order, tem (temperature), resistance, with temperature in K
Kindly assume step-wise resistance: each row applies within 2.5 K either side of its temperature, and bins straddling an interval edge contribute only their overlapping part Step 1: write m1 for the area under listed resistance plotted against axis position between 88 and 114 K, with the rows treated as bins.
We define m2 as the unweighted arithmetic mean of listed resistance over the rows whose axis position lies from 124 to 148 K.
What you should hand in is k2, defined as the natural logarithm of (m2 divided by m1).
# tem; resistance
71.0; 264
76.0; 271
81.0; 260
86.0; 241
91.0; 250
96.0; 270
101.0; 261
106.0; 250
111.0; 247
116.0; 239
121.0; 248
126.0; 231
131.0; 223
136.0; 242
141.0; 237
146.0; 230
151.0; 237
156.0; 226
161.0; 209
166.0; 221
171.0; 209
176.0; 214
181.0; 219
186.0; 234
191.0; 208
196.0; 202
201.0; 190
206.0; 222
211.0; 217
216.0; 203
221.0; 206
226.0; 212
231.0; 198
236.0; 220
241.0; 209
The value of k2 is -3.35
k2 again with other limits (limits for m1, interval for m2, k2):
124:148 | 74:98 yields -3.07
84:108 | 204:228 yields -3.36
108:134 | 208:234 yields -3.40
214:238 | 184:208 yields -3.16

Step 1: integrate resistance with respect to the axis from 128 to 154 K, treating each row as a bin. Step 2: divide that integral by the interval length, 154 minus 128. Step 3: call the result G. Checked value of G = 234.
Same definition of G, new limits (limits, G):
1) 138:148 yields 234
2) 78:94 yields 252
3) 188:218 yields 208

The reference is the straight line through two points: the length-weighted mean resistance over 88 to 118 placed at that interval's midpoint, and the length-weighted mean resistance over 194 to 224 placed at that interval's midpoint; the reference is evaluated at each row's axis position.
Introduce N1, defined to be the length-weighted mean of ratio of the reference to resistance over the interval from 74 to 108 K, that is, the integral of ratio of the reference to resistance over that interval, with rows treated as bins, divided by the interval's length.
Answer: 1.00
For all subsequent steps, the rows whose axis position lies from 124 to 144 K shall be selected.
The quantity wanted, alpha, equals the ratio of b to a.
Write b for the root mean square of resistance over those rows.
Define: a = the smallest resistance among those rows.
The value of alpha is 1.05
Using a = 223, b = 233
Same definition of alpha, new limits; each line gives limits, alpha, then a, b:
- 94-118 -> 1.06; 239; 254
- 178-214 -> 1.12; 190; 214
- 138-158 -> 1.03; 226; 233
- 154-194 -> 1.05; 208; 218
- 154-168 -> 1.05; 209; 219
